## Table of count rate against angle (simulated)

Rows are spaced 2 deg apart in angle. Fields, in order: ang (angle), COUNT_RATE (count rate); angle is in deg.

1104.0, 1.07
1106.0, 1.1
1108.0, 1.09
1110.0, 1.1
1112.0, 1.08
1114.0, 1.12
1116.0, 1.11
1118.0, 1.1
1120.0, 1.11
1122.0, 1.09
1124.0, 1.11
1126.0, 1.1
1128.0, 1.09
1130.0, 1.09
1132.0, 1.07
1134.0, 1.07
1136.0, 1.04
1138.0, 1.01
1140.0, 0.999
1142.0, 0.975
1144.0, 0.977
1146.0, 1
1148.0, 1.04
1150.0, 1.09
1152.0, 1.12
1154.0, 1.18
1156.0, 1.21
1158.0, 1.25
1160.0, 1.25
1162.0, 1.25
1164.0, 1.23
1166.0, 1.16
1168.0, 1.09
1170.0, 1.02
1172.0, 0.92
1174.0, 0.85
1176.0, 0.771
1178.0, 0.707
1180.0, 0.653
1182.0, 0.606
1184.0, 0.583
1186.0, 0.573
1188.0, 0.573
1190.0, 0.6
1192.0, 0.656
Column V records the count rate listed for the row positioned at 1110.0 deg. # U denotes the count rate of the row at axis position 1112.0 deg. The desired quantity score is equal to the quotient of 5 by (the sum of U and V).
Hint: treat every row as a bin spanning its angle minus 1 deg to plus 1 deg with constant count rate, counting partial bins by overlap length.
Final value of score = 2.3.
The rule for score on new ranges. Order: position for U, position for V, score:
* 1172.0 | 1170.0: 2.6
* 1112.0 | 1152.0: 2.3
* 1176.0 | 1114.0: 2.6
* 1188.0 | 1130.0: 3.0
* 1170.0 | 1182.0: 3.1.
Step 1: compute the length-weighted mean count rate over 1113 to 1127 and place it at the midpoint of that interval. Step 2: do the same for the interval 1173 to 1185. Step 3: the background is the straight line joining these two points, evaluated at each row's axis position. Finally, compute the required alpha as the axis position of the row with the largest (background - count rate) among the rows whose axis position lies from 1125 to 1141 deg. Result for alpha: 1138.0 deg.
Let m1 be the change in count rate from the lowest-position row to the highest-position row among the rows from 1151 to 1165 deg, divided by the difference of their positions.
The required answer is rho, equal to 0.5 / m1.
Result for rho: 55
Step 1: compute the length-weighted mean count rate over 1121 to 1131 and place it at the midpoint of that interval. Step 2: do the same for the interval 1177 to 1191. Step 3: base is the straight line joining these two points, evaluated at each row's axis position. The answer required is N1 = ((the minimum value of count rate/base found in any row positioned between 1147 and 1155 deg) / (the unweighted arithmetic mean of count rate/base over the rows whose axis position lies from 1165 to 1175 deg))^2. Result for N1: 0.68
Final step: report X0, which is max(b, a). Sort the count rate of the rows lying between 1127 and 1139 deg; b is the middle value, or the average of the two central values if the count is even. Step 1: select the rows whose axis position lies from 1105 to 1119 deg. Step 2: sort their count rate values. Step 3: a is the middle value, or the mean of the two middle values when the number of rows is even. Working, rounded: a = 1.10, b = 1.07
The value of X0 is 1.10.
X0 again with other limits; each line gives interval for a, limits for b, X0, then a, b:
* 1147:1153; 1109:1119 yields 1.10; 1.09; 1.10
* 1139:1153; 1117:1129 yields 1.10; 1.00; 1.10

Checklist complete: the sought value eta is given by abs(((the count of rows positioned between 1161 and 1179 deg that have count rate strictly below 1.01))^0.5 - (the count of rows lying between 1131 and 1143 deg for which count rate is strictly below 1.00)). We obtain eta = 0.0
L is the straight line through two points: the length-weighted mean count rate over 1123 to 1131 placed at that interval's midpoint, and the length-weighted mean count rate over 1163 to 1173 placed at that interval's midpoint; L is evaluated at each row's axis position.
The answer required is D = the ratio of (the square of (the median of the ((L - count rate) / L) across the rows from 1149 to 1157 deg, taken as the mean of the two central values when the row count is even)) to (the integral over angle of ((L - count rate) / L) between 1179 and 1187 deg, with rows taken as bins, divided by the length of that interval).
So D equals 0.0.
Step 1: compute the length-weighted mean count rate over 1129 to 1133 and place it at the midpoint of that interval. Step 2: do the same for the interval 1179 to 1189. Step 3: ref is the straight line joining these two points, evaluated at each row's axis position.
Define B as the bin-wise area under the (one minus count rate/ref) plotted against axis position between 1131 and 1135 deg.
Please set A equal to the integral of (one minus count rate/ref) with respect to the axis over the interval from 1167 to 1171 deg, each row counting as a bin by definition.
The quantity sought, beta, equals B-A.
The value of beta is 1.7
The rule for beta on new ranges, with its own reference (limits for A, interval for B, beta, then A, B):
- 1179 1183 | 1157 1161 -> -2.0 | 0.0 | -2.06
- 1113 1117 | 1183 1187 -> -0.3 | 0.4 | 0.07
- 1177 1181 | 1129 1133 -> 0.2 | -0.2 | 0.00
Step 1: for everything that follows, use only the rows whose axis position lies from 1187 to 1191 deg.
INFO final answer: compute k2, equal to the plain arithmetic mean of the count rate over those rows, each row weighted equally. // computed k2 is 0.59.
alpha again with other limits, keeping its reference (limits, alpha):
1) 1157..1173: 1172.0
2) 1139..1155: 1142.0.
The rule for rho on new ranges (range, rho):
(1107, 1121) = 300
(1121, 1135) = -300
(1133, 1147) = -86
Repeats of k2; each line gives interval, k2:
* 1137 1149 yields 1.00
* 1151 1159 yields 1.19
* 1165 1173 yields 1.05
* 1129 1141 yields 1.05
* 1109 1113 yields 1.09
